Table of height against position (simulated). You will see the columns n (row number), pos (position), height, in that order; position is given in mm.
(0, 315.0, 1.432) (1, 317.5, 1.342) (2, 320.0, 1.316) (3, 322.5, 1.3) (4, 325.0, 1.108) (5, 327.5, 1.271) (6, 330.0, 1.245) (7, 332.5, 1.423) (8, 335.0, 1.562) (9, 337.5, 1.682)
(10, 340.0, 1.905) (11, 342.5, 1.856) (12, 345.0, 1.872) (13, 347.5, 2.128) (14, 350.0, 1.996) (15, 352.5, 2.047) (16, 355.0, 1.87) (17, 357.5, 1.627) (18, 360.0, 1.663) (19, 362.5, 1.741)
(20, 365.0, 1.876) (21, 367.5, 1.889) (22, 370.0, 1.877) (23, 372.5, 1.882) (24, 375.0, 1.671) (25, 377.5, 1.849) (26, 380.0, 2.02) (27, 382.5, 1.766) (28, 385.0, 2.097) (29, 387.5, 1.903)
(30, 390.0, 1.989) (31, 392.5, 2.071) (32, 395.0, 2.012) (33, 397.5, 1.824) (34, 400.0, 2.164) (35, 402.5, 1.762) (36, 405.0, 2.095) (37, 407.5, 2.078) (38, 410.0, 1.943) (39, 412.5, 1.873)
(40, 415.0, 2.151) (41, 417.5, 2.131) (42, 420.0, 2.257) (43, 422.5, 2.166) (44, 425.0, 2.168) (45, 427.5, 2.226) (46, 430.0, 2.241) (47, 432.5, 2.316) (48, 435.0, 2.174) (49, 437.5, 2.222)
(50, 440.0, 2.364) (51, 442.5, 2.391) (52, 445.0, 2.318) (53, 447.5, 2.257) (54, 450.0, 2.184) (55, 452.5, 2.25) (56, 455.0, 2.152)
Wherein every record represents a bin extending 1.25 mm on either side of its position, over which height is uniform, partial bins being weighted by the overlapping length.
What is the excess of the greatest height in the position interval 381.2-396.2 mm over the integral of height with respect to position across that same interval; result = -27.5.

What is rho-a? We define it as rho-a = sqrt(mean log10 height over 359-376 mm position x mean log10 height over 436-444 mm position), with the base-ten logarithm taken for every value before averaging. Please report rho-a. 0.31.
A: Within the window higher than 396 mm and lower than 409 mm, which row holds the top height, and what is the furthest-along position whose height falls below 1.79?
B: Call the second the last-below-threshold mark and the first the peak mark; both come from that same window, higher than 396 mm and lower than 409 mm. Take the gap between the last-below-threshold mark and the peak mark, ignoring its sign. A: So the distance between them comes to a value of 2.5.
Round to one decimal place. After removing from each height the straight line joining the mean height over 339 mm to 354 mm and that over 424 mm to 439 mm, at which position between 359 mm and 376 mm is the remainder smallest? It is 375.0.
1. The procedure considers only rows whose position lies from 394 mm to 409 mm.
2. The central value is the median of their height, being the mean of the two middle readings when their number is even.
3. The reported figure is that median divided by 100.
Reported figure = 0.020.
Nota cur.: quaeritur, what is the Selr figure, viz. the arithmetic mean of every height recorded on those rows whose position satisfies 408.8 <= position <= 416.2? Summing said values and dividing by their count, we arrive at 1.99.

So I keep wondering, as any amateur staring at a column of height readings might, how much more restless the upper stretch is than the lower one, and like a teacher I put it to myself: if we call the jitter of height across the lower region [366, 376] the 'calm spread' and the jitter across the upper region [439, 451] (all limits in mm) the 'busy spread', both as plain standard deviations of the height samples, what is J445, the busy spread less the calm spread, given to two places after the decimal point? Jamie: -0.02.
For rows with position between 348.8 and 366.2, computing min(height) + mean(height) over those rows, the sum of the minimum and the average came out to 3.5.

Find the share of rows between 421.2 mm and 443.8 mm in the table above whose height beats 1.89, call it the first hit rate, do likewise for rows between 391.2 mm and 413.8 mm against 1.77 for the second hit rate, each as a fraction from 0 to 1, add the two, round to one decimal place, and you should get 1.9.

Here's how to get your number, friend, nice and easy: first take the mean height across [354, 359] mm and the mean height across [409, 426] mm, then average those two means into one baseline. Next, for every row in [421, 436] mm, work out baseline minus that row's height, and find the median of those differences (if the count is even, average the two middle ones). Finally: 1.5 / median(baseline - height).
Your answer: -5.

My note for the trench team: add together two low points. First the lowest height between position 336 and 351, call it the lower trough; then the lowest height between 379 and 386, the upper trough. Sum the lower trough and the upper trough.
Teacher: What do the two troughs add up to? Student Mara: 3.45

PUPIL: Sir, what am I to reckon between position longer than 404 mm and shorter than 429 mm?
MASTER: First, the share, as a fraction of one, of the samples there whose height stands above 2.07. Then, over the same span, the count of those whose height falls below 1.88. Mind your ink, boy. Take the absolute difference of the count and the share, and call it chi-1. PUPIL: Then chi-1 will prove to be 0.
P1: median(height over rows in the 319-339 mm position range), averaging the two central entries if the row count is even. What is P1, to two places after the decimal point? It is 1.31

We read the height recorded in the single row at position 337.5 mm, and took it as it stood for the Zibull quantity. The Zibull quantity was 1.682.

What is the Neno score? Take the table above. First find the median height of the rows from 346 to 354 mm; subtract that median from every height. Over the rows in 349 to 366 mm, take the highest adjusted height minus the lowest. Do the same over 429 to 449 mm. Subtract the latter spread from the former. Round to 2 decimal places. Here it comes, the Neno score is 0.20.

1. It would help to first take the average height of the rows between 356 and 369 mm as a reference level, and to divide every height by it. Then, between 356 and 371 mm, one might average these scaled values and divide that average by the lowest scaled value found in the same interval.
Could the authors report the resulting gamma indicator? 1.09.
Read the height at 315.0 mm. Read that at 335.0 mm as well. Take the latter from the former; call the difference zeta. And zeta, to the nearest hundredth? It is -0.13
